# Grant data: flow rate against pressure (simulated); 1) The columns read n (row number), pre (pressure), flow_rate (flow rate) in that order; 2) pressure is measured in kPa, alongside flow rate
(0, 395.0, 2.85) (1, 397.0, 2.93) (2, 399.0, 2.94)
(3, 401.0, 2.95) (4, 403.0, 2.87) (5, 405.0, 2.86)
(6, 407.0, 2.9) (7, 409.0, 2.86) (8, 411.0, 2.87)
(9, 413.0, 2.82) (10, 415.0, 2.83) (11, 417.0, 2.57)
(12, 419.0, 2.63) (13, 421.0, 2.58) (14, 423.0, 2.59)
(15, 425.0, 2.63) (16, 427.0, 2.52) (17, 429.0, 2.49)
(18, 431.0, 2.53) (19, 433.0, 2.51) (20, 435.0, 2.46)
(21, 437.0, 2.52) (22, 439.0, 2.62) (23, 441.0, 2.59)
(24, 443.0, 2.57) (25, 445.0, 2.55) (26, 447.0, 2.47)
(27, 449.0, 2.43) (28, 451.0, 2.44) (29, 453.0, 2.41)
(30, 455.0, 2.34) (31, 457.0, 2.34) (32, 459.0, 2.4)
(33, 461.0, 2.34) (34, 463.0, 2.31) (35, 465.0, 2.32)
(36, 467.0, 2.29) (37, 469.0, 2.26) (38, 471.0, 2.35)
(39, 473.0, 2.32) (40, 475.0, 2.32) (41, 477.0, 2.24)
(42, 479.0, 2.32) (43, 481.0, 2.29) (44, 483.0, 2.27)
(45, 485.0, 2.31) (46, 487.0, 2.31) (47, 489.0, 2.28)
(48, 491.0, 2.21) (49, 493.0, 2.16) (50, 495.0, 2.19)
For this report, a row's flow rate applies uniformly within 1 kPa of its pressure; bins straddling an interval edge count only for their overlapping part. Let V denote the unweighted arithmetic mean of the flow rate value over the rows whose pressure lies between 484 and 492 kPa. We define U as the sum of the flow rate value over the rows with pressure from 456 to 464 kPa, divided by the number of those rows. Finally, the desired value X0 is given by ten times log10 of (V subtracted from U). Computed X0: -12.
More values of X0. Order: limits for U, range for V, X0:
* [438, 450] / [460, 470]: -6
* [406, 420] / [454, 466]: -4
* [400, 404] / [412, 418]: -8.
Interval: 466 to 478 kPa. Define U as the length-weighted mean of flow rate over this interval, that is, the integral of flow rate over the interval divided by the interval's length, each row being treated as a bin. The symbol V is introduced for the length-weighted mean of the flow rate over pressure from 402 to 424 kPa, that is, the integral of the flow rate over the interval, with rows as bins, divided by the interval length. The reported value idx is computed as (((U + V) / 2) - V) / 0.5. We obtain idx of -0.5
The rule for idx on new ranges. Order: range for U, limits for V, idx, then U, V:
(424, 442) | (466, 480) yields 0.2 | 2.54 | 2.3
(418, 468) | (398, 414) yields -0.4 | 2.48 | 2.9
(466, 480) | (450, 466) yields -0.1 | 2.30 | 2.4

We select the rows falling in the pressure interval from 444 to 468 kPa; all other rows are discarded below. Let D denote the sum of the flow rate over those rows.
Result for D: 29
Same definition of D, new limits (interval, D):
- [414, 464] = 63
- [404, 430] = 35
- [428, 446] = 23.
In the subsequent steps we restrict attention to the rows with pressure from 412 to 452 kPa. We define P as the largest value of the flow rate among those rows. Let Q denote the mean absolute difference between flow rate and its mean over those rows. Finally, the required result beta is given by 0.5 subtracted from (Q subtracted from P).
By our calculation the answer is 2.25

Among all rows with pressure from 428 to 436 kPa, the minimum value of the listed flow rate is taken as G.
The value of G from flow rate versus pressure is 2.46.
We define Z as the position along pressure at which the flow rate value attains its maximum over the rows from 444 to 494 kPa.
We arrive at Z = 445.0 kPa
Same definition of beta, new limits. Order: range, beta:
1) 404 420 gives 2.30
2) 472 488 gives 1.80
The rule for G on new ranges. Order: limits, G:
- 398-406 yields 2.86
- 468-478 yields 2.24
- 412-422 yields 2.57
